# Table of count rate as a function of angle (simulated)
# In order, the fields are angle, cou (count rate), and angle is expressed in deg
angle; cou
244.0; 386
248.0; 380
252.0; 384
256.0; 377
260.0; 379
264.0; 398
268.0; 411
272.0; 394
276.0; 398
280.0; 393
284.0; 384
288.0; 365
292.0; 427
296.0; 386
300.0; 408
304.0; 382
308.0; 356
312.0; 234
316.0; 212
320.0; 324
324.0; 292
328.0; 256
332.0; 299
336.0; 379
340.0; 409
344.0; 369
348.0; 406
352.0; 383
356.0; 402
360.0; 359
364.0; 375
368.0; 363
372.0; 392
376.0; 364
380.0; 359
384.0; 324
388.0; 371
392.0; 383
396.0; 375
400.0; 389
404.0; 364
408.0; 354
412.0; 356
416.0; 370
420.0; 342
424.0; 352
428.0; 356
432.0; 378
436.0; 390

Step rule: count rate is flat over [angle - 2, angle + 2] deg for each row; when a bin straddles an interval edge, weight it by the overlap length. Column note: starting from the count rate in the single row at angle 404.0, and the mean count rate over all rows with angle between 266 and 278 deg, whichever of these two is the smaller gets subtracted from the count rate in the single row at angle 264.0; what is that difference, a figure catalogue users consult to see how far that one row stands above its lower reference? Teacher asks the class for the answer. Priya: 34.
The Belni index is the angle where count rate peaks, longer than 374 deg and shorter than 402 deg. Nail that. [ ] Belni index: 400.0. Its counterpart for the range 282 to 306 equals 292.0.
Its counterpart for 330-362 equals 340.0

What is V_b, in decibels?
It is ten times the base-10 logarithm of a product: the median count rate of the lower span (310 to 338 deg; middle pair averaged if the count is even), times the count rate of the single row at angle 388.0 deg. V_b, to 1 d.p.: 50.3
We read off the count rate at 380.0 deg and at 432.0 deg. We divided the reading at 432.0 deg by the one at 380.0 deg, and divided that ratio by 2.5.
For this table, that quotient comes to 0.42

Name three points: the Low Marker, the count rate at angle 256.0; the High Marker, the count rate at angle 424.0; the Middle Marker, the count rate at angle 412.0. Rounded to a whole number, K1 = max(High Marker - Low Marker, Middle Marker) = 356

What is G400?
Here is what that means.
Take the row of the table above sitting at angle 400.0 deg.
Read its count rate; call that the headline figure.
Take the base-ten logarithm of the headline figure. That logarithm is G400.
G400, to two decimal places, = 2.59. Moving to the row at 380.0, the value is 2.56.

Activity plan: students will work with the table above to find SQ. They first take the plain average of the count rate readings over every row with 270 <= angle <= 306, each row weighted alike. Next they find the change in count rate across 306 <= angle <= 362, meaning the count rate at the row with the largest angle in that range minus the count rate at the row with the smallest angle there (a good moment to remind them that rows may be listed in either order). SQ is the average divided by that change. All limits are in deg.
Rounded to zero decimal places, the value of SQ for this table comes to 131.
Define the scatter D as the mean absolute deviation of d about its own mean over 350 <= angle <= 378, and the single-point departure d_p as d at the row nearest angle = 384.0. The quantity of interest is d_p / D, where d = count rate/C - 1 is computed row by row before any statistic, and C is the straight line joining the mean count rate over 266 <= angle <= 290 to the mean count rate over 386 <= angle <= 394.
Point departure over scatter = -4.2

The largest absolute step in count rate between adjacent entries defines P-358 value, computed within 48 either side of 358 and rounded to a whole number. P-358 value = 112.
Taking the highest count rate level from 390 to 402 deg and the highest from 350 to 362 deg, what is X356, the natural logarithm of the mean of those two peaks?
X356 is 5.98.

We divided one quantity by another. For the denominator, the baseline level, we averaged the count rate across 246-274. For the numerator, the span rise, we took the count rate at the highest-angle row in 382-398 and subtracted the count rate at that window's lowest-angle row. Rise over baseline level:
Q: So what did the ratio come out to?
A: 0.13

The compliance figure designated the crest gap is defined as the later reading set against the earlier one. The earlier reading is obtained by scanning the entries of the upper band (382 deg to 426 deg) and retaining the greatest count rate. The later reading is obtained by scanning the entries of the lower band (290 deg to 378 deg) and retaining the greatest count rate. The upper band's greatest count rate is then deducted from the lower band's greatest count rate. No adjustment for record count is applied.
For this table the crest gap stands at 38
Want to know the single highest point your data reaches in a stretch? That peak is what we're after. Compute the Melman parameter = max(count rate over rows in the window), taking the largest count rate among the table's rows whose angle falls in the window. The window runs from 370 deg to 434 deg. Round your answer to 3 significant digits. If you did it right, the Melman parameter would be 392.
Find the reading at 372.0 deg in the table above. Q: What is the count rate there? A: 392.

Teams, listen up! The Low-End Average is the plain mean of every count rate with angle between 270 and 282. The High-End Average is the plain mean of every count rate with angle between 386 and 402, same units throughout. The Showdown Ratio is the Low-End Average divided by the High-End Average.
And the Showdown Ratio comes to 1.04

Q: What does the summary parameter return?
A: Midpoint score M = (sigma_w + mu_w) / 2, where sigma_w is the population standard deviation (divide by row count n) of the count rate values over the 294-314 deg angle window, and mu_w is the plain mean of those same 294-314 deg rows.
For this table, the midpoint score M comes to 208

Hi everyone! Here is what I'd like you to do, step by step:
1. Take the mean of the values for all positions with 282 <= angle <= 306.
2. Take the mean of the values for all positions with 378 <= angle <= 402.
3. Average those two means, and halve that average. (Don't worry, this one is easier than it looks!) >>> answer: 190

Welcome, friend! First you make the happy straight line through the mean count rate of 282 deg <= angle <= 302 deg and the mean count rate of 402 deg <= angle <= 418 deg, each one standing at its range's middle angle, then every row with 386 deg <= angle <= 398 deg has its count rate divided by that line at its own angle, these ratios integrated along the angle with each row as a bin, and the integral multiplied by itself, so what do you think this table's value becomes 152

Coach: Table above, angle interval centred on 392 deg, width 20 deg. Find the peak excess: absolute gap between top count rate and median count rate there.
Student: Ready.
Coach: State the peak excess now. 14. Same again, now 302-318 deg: 87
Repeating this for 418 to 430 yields 4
